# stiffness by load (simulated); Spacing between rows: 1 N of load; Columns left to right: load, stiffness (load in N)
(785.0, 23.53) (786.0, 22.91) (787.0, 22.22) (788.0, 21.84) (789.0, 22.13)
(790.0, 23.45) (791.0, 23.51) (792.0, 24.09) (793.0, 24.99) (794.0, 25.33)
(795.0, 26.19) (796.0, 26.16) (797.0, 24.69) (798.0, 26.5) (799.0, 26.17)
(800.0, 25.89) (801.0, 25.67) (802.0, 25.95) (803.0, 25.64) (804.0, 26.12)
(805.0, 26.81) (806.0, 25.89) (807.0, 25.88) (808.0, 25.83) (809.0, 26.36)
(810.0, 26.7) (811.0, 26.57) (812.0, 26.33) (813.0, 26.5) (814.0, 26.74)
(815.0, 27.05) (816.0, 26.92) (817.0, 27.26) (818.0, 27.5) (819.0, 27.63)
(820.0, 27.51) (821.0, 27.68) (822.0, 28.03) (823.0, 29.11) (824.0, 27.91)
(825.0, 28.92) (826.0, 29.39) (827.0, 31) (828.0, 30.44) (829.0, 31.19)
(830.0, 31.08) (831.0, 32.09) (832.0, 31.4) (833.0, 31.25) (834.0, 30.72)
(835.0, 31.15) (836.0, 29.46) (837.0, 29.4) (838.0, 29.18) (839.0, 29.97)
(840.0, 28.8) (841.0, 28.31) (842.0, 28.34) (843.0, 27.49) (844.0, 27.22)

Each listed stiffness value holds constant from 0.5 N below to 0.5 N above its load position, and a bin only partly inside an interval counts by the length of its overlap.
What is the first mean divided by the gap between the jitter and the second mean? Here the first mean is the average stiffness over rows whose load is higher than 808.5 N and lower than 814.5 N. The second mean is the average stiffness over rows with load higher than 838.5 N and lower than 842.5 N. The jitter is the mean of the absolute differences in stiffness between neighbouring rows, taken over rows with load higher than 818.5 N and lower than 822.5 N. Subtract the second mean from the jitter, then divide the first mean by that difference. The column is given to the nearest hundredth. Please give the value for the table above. -0.93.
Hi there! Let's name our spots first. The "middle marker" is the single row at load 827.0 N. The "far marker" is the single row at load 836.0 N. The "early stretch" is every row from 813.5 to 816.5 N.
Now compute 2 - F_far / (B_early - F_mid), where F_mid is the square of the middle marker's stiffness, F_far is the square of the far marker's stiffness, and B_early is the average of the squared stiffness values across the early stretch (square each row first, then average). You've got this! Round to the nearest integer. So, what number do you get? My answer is 6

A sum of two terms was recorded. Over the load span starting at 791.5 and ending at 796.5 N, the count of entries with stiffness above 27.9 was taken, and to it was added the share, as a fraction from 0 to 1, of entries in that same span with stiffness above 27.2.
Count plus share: 0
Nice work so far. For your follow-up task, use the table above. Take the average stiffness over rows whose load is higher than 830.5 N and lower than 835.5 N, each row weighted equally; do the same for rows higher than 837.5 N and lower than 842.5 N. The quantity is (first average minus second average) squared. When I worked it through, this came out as 5.8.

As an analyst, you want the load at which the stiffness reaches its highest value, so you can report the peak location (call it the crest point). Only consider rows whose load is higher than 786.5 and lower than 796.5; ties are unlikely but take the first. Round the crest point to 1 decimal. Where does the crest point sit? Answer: 795.0 N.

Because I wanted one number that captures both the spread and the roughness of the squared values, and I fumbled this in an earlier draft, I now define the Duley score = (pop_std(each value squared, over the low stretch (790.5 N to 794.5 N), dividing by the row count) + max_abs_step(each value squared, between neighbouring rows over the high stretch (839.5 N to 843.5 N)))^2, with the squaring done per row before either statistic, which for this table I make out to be 6831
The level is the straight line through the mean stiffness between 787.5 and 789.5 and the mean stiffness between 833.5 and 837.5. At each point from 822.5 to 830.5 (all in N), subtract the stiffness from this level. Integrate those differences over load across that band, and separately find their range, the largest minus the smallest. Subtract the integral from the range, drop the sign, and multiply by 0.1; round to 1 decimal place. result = 1.3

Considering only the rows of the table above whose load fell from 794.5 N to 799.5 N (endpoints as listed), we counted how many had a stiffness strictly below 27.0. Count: 5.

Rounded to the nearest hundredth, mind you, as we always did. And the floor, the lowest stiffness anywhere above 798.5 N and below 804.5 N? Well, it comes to 25.64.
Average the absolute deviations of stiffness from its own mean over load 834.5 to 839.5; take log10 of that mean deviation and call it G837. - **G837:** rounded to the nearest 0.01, -0.23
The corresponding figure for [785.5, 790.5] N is -0.27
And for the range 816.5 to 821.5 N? -0.95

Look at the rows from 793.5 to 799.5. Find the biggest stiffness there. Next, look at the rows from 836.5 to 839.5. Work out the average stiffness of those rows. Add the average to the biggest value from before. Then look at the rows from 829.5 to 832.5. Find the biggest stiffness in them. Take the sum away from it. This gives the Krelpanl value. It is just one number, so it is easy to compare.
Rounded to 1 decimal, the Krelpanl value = -23.9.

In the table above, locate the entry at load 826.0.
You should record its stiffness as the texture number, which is 29.39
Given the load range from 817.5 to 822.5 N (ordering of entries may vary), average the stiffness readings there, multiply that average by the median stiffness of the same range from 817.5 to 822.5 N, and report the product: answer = 765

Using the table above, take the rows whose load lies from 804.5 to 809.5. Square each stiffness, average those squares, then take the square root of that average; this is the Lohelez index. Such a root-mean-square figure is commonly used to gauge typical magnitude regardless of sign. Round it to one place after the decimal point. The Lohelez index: 26.2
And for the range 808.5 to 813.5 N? 26.5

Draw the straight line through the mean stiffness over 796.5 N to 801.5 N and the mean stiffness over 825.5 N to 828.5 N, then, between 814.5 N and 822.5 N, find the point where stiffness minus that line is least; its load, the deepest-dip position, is 820.0 N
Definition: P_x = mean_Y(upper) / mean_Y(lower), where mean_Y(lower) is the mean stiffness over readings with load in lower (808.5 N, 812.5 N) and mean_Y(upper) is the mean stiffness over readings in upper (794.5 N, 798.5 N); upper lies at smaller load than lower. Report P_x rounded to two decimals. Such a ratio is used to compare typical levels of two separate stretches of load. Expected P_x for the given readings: 0.98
